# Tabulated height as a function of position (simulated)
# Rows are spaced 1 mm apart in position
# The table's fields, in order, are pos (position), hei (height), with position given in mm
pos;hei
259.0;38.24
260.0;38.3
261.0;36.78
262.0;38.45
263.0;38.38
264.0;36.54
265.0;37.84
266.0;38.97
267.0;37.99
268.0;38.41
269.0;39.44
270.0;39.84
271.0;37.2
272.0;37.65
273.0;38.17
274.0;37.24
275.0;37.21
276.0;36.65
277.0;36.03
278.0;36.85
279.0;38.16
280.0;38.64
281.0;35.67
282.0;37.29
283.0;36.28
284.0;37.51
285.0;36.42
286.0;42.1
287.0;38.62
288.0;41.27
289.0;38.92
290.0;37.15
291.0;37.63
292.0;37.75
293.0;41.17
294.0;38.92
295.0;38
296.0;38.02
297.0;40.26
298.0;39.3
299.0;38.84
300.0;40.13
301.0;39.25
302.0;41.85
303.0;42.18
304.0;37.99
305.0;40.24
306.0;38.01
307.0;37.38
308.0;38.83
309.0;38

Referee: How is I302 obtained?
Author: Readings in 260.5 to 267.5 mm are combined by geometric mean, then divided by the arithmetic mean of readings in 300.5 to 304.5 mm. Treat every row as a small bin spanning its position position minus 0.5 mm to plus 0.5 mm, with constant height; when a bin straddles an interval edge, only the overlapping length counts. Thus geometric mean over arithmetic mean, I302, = 0.94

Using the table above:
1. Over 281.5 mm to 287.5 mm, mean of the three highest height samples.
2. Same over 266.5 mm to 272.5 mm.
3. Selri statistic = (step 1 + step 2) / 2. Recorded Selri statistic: 39.3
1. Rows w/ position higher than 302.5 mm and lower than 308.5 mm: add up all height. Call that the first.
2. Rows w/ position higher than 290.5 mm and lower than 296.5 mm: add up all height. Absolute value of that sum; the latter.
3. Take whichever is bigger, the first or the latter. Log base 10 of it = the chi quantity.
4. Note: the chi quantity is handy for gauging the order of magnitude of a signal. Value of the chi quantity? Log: 2.37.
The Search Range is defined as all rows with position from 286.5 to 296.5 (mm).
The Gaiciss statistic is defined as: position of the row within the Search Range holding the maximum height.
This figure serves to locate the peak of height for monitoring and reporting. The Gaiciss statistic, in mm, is 288.0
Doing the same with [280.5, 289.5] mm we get 286.0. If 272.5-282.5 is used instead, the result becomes 280.0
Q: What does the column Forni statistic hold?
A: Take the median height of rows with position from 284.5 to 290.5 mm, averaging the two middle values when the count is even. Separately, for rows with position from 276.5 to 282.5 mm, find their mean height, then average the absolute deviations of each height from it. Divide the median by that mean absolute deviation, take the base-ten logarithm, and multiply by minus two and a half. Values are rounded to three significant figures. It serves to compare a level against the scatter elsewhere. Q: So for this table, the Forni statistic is -4.06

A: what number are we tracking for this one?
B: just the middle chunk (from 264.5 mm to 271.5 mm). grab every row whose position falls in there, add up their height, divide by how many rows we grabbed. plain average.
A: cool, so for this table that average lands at 38.5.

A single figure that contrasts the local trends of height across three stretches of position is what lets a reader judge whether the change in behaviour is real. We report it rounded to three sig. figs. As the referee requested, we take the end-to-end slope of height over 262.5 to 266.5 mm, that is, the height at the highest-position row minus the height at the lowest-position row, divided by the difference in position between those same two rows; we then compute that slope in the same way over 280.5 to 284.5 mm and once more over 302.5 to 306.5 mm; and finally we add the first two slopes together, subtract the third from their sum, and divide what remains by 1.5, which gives 1.47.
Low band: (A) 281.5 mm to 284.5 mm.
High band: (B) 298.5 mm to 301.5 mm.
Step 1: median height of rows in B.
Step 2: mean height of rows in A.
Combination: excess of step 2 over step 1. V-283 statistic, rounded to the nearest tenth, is -2.2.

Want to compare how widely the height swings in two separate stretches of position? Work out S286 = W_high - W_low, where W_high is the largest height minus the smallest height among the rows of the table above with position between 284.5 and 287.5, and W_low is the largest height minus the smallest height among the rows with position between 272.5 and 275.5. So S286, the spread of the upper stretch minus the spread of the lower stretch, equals 4.7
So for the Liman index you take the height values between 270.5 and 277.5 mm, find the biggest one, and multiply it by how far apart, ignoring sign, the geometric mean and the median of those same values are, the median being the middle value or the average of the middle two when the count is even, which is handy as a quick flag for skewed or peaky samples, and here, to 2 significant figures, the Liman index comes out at 2.0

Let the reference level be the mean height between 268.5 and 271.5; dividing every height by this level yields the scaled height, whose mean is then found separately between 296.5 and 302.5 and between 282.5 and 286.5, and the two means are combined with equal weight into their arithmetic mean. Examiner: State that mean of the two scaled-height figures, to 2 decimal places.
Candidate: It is 1.00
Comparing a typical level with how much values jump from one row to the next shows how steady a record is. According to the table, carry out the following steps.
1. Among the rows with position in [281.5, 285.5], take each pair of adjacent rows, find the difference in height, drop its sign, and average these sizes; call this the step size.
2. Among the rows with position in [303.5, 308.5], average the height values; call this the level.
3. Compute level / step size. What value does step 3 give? 35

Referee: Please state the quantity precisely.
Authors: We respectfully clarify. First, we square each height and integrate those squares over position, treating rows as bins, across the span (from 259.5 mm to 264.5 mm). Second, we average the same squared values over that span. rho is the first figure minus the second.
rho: 5685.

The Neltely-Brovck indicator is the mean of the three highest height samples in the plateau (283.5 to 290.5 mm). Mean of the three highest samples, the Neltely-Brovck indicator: 40.8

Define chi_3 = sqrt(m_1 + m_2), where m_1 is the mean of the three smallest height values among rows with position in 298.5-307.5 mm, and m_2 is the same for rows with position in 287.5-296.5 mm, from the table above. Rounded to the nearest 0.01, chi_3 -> 8.68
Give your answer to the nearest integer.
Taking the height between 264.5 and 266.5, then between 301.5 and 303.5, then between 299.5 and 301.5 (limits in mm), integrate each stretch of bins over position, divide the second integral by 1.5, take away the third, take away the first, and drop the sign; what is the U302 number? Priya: 100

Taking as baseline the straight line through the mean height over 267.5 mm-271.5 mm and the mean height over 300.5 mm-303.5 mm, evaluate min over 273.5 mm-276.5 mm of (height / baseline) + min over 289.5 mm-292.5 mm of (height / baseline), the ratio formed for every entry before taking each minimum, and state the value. 1.86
